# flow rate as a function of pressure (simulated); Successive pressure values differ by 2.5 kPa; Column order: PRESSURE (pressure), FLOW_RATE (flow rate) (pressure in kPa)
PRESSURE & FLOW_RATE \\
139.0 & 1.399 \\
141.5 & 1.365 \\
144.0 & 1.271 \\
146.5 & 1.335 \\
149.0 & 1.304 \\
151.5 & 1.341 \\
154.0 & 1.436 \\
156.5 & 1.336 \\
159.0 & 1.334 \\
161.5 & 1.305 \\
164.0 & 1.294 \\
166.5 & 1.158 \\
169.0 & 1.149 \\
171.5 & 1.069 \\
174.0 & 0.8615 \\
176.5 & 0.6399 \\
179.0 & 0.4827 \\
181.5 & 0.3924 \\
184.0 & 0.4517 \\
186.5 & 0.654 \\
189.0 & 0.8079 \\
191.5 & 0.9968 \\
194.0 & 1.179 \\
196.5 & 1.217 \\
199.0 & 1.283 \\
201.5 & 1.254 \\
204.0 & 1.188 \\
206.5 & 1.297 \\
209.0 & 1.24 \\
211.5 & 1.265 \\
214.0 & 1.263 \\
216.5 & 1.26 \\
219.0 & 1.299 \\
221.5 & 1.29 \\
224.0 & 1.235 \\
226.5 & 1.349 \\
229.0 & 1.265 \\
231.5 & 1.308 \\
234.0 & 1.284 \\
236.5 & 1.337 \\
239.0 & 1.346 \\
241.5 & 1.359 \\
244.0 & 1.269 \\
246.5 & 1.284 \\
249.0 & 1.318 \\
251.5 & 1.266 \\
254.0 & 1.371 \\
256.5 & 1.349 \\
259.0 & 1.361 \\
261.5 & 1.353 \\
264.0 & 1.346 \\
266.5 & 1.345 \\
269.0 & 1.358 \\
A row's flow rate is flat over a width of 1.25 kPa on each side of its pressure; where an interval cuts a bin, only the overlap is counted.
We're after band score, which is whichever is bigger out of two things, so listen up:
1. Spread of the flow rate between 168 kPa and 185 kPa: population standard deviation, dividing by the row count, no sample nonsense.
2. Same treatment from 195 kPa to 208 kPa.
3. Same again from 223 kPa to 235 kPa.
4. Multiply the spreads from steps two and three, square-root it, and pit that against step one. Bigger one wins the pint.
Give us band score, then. 0.28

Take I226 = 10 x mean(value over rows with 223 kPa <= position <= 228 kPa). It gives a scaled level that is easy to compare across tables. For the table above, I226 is 12.9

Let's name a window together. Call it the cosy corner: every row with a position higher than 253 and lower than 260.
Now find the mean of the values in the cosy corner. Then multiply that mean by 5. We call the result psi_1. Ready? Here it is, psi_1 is 6.8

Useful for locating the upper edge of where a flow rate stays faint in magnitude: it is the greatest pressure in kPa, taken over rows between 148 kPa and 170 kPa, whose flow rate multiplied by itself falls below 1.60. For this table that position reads 169.0 kPa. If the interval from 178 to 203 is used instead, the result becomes 201.5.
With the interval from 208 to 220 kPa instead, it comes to 216.5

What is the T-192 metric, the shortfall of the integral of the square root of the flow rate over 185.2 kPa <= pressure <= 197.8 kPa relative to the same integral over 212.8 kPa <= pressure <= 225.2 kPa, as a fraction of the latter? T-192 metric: 0.1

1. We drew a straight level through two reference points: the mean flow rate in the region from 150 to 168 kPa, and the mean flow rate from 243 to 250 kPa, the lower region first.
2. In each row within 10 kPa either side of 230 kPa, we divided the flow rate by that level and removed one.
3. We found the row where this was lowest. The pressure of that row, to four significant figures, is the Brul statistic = 224.0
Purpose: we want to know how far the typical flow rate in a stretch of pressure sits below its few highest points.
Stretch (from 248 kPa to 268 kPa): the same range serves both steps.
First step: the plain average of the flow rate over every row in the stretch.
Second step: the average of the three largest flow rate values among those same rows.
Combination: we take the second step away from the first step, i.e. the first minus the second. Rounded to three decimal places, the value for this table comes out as -0.023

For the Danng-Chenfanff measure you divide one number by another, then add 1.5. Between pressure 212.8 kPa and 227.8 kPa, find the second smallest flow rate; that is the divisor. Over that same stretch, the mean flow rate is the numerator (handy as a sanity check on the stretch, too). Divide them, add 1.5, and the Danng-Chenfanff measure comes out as 2.52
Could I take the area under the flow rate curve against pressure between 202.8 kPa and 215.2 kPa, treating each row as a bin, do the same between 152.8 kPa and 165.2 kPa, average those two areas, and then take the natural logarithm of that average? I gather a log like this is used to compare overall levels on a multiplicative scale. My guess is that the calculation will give 2.78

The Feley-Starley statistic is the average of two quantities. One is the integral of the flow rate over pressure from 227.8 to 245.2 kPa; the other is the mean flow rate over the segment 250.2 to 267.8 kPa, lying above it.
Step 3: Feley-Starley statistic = 12.1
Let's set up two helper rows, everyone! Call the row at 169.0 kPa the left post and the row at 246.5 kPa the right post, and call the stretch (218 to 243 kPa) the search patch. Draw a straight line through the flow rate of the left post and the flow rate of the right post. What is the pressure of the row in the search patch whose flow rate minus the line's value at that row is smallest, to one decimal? 224.0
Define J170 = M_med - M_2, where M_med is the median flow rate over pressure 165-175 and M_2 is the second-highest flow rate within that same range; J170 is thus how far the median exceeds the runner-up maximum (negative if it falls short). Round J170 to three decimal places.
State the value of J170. -0.040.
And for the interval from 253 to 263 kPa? -0.004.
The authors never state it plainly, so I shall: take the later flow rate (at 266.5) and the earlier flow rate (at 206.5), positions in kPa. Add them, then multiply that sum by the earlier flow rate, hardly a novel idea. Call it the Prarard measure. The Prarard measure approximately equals 3.43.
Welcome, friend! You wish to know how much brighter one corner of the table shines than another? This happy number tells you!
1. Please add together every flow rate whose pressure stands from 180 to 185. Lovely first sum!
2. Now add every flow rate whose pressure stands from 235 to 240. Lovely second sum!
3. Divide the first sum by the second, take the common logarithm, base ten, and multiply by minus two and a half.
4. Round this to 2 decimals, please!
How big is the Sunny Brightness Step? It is 1.26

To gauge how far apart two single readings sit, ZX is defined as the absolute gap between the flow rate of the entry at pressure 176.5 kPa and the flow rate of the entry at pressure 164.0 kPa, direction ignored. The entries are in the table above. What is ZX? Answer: 0.65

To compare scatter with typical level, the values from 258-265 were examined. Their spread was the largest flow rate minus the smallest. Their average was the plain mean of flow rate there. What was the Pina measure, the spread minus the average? -1.338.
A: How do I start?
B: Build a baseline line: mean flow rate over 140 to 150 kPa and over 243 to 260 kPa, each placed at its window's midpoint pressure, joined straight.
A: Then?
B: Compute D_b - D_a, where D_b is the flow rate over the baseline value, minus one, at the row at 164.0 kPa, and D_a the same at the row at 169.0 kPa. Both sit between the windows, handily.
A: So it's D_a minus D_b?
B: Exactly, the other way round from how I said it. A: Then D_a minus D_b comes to -0.11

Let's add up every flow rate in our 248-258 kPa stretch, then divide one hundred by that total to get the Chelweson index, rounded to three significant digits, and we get 18.9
